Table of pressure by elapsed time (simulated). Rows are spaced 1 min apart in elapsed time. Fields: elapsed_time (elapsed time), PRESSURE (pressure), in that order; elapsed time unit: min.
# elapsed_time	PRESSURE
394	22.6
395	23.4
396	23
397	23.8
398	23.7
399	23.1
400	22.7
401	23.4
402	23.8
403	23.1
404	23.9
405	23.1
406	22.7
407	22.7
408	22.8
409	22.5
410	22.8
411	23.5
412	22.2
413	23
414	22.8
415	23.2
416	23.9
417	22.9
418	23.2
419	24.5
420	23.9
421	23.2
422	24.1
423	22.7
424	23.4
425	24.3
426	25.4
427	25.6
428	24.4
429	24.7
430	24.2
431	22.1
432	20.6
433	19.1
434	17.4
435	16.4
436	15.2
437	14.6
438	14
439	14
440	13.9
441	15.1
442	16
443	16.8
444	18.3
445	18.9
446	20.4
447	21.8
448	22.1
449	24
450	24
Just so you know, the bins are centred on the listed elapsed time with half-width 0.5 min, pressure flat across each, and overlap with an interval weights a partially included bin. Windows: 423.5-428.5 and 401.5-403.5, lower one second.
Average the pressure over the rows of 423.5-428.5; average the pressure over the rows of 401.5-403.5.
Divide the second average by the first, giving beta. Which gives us 0.95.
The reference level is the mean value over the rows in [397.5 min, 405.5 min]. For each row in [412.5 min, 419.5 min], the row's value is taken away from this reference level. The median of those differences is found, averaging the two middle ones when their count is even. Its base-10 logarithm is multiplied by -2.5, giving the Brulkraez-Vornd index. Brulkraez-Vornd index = 2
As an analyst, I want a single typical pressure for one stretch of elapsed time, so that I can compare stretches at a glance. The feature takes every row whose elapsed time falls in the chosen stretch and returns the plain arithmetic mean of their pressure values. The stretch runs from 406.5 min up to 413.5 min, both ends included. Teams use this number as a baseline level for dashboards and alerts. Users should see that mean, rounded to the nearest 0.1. 22.8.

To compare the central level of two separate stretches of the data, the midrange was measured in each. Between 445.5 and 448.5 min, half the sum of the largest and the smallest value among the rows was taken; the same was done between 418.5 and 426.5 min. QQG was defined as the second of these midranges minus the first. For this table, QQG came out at 2.8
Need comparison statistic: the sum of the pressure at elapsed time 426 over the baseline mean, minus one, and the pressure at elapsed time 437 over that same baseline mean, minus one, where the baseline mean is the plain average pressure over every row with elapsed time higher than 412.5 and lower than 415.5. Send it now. -0.26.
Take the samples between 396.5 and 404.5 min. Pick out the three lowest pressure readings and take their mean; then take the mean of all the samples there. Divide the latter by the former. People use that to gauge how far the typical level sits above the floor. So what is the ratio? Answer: 1.02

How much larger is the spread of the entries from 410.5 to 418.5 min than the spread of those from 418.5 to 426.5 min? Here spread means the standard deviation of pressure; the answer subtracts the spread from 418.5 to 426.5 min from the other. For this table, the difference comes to -0.3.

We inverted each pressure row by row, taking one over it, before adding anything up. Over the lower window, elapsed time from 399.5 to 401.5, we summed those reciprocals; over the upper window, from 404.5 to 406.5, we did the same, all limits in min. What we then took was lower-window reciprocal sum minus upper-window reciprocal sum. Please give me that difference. 0.00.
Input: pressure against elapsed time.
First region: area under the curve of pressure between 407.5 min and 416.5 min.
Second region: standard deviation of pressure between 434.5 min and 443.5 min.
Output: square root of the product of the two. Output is 15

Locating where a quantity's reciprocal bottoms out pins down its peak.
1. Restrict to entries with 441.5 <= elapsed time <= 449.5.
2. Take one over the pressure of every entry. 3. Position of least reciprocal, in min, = 449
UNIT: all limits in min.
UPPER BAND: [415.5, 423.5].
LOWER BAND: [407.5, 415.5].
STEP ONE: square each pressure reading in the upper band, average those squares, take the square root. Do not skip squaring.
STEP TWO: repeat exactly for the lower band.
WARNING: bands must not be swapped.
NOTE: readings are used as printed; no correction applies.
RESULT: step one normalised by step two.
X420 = 1.03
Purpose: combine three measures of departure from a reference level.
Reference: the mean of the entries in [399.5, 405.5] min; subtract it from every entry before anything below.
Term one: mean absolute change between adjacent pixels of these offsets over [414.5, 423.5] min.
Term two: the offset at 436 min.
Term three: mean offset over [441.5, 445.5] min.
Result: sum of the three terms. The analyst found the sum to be -13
